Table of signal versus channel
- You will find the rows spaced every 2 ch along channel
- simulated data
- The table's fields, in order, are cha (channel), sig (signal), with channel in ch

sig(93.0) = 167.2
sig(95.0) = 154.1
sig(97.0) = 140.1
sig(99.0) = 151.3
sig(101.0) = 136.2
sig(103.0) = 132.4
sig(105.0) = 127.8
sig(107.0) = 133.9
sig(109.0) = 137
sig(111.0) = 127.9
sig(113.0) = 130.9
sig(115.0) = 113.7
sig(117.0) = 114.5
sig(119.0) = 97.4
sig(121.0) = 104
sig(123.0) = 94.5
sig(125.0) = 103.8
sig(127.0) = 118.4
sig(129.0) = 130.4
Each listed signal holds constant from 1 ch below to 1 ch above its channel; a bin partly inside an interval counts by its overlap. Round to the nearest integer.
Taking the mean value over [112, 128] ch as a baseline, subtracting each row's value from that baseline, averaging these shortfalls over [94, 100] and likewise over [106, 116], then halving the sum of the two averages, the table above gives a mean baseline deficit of -29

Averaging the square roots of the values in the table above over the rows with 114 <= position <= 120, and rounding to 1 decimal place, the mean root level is 10.4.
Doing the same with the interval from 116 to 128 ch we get 10.3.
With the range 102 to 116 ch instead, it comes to 11.4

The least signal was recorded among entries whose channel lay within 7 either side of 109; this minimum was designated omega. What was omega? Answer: 113.7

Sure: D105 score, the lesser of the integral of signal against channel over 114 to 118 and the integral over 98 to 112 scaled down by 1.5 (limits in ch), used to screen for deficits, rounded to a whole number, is 456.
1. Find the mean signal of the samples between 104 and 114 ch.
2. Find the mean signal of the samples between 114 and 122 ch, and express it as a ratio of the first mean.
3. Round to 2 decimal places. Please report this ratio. 0.82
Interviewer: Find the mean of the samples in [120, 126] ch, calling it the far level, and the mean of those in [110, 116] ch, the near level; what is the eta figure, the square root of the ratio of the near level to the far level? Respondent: 1.11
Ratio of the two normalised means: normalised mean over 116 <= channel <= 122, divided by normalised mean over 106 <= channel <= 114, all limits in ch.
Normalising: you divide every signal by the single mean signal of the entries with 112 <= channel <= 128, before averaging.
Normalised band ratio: 0.80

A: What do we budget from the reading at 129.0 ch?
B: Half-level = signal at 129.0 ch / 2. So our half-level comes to 65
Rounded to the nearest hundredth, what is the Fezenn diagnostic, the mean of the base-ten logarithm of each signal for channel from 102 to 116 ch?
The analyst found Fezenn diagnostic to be 2.11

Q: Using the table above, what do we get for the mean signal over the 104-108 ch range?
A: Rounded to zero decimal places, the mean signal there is 131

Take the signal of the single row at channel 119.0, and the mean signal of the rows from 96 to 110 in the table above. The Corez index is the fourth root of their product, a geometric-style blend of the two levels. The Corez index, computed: 10.7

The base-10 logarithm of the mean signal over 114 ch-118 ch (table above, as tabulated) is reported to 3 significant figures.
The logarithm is 2.06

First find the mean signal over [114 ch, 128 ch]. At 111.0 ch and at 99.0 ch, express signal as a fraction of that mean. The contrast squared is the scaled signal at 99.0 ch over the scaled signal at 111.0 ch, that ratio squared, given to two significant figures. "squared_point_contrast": 1.4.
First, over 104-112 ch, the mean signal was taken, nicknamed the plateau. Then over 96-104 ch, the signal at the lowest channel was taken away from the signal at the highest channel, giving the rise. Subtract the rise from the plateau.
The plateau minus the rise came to 139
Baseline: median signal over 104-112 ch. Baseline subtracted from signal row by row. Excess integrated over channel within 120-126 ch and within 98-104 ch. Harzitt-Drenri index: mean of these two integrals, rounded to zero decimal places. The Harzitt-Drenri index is -63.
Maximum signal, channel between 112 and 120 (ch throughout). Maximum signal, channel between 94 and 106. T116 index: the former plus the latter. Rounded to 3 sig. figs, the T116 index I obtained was 285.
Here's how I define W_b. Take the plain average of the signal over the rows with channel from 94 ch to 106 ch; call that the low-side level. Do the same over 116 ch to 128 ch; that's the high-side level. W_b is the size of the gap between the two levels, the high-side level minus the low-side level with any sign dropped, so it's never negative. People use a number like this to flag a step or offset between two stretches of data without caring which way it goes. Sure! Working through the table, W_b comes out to 34.9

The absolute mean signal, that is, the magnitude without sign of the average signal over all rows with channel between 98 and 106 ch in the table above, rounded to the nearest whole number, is 137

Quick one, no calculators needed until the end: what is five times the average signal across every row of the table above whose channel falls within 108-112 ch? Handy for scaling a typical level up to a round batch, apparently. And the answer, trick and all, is 662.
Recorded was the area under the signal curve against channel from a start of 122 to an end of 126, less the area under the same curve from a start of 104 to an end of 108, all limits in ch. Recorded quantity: -127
